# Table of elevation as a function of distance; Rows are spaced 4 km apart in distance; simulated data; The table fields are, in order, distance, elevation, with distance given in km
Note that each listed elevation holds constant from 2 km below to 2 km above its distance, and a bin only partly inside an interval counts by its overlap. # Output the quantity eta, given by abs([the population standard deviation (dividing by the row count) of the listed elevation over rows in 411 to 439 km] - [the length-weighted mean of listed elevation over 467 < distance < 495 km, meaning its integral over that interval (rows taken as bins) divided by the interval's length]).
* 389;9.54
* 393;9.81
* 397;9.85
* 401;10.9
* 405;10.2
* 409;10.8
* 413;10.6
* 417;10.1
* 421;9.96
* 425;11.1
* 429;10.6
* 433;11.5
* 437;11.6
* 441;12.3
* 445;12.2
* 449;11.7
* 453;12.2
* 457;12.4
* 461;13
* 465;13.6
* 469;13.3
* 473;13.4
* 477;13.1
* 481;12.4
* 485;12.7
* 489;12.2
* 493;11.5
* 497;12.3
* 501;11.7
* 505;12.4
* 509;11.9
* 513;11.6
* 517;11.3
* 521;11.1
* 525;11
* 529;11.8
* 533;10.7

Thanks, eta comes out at 12.1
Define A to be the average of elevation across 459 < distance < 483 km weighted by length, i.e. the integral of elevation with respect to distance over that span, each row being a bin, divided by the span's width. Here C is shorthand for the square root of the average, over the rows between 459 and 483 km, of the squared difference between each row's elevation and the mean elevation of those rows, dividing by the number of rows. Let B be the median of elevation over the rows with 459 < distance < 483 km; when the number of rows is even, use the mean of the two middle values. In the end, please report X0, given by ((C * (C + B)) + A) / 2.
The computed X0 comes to 9.2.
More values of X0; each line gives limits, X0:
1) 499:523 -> 8.4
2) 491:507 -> 8.4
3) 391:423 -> 7.3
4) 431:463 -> 9.0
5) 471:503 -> 10.1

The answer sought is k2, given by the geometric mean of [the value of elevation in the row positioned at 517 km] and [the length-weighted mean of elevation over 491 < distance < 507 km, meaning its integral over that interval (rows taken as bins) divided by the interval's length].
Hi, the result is 11.6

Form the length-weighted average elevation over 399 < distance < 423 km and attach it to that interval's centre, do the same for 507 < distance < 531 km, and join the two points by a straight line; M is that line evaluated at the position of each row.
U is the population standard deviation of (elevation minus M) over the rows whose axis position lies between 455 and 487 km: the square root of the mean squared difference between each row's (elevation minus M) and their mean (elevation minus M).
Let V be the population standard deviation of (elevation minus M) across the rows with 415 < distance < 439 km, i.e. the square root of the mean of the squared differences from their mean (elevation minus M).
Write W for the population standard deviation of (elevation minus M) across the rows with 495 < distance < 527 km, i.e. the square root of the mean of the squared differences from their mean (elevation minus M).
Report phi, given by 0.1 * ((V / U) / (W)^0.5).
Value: 0.175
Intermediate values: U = 0.444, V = 0.58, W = 0.565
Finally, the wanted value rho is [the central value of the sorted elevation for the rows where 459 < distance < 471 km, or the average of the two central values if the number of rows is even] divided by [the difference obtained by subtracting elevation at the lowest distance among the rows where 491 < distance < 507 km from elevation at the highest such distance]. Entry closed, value 15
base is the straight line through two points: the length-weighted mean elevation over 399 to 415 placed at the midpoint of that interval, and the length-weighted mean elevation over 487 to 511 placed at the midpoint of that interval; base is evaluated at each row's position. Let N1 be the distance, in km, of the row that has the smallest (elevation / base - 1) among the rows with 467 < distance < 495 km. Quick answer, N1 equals 493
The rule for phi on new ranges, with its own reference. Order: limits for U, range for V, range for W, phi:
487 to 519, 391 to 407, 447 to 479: 0.132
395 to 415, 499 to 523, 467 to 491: 0.179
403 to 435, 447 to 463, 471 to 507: 0.117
